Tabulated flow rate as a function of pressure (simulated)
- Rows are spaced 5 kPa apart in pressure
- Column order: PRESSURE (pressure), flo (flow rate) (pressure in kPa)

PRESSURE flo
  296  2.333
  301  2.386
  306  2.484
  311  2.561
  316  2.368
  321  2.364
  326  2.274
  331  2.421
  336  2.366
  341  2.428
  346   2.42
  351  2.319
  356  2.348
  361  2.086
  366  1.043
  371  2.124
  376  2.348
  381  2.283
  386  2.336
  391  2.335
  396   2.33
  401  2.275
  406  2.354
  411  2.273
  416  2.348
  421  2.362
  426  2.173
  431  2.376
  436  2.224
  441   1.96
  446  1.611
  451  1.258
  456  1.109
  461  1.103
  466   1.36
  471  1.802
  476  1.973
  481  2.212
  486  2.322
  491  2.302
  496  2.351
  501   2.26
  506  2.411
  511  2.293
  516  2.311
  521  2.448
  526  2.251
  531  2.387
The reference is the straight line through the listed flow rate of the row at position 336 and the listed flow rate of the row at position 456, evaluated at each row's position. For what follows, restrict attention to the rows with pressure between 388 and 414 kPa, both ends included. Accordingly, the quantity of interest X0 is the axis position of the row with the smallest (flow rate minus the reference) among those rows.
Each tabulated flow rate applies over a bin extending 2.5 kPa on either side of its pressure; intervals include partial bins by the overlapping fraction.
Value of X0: 391 kPa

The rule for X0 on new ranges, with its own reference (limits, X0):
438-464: 456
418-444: 441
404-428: 411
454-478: 456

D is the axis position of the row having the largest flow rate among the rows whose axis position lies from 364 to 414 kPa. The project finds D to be 406 kPa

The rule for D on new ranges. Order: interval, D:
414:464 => 431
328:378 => 341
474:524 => 521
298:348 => 311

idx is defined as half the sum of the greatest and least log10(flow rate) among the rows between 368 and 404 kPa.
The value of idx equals 0.35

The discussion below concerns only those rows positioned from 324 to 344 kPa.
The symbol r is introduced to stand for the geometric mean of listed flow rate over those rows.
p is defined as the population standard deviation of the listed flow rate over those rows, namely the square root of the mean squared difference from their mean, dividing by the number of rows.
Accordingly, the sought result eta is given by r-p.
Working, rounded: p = 0.06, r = 2.4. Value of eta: 2.31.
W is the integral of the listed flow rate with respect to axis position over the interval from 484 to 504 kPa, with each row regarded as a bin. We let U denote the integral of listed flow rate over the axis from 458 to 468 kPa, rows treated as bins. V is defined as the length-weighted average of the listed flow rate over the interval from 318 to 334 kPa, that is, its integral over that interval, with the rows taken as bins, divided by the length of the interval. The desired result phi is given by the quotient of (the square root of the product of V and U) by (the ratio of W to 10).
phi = 1.2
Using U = 12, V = 2.35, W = 46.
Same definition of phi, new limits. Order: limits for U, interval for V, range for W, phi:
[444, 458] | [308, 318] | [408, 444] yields 0.8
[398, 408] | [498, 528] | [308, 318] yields 3.0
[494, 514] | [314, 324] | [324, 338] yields 3.2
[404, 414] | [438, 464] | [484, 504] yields 1.2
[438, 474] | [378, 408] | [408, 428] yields 2.4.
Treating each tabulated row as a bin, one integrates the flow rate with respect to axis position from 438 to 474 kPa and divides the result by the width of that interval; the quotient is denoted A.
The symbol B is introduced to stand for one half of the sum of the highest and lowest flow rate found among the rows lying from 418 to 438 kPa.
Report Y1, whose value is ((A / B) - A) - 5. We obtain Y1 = -5.83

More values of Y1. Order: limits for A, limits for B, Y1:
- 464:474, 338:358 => -5.93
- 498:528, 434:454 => -5.99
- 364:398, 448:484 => -5.84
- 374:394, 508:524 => -6.34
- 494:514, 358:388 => -5.95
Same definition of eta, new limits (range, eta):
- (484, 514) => 2.27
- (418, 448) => 1.83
